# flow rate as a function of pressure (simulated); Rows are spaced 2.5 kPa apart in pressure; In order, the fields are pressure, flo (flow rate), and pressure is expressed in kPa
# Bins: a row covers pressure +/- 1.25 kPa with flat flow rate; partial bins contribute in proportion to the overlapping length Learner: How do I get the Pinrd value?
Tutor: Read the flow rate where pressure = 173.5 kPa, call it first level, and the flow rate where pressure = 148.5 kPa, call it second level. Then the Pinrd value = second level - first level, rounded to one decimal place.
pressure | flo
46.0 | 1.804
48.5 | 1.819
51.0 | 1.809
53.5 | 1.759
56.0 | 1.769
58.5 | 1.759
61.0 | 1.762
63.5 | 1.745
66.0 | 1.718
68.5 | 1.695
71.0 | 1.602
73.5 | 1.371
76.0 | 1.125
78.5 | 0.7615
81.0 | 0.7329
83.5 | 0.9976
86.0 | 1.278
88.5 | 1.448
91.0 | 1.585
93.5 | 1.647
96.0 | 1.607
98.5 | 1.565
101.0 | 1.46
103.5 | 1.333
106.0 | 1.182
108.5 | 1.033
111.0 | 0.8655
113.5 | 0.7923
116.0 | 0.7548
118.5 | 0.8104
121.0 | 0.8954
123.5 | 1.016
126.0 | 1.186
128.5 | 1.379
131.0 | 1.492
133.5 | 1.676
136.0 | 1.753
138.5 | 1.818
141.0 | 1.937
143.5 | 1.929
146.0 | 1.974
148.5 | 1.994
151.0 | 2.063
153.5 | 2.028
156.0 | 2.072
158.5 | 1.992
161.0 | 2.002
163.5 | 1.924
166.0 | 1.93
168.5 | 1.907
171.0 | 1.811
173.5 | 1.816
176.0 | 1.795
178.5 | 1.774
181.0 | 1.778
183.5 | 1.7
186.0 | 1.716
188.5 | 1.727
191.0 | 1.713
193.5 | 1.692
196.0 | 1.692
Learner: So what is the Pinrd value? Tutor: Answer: 0.2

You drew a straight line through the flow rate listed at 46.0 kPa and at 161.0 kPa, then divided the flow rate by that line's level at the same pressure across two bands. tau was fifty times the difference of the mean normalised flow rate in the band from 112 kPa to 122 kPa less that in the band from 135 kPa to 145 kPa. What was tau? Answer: -26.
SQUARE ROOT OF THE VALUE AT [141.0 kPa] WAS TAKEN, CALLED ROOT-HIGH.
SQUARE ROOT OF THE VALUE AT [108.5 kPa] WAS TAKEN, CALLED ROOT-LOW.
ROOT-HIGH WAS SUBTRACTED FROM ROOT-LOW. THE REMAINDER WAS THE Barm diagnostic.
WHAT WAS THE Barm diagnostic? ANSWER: -0.38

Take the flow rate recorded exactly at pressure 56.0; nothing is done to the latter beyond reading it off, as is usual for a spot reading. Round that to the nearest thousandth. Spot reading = 1.769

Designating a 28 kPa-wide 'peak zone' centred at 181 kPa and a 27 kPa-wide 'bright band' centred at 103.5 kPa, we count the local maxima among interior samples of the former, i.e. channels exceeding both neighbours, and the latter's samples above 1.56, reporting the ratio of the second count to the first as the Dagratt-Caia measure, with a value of 1.33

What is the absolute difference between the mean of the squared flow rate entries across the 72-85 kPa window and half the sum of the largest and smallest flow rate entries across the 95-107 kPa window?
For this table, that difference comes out 0.3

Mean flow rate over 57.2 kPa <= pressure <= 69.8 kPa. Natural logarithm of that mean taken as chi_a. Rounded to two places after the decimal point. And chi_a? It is 0.55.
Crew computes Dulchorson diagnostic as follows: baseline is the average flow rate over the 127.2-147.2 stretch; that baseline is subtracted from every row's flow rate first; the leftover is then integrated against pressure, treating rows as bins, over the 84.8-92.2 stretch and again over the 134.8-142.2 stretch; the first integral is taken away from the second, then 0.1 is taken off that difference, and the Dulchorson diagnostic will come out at 3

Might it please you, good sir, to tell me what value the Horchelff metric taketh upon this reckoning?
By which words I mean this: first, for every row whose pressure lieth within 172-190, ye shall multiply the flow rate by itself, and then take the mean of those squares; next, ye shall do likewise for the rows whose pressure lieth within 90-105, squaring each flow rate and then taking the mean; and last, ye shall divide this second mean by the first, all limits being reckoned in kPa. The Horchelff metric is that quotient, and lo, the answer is 0.76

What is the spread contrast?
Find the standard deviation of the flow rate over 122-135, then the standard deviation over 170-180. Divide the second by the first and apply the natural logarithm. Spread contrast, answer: -2.6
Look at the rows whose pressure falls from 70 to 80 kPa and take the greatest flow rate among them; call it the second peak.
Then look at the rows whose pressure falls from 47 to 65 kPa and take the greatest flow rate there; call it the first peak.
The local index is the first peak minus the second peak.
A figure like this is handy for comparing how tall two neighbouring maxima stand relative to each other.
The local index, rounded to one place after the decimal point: 0.2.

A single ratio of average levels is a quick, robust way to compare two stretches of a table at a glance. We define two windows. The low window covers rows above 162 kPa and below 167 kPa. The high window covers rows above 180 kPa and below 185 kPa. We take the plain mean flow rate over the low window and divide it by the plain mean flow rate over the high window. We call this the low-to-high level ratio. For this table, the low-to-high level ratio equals 1.11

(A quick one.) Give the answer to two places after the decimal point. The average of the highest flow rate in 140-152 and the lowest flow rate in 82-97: 1.53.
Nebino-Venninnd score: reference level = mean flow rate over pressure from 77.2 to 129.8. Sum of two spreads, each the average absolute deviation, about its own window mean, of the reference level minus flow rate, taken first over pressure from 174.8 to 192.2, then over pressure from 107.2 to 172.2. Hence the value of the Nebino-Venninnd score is 0.46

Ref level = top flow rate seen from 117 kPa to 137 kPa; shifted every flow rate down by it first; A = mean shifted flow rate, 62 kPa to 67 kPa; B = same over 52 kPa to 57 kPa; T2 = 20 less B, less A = 20.0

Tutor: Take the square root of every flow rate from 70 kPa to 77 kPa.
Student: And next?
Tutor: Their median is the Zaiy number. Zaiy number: 1.17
